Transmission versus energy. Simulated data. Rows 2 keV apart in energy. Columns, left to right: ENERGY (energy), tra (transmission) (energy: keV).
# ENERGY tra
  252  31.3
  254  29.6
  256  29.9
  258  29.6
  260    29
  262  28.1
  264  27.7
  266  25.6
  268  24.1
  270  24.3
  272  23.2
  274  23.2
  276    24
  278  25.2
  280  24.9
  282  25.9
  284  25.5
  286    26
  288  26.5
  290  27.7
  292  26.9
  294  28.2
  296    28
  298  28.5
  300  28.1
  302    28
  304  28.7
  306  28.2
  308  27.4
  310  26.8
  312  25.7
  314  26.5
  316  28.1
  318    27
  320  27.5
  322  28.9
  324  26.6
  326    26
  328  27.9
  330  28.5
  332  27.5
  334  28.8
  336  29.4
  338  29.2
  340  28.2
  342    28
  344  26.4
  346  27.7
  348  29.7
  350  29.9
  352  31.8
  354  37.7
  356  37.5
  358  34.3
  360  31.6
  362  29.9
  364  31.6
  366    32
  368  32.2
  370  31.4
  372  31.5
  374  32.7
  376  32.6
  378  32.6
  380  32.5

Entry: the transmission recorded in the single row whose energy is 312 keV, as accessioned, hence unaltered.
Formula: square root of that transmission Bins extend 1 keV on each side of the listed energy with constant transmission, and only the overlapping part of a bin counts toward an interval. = 5.07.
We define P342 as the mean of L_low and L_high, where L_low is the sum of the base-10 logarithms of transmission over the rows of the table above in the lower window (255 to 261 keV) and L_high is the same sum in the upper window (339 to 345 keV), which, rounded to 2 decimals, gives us 4.36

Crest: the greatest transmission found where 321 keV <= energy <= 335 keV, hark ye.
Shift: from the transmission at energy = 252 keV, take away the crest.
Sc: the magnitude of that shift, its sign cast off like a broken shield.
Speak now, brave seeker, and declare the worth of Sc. 2.40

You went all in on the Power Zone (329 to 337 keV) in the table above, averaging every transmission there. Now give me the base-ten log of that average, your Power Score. 1.46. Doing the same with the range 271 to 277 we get 1.37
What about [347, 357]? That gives 1.52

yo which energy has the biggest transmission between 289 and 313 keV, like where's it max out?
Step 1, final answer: 304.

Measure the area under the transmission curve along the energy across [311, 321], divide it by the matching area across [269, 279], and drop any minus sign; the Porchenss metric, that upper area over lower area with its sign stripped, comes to 1.12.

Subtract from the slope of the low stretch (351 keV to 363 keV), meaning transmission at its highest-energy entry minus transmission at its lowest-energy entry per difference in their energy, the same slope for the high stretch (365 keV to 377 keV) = -0.25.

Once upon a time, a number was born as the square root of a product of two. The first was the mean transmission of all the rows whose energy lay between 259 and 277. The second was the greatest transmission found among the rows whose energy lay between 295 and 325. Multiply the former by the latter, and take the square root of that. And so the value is 27.1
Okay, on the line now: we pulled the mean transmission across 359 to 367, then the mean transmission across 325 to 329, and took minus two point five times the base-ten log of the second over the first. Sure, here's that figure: 0.16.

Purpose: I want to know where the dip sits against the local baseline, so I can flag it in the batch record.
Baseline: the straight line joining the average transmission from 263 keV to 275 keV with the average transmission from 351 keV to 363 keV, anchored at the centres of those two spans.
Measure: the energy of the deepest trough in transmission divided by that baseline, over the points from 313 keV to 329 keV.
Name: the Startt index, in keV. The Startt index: 326 keV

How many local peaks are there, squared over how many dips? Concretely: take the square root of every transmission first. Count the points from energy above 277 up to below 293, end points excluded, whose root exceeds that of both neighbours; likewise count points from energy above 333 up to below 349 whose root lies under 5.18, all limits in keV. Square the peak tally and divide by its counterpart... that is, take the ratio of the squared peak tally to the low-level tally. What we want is 4.00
